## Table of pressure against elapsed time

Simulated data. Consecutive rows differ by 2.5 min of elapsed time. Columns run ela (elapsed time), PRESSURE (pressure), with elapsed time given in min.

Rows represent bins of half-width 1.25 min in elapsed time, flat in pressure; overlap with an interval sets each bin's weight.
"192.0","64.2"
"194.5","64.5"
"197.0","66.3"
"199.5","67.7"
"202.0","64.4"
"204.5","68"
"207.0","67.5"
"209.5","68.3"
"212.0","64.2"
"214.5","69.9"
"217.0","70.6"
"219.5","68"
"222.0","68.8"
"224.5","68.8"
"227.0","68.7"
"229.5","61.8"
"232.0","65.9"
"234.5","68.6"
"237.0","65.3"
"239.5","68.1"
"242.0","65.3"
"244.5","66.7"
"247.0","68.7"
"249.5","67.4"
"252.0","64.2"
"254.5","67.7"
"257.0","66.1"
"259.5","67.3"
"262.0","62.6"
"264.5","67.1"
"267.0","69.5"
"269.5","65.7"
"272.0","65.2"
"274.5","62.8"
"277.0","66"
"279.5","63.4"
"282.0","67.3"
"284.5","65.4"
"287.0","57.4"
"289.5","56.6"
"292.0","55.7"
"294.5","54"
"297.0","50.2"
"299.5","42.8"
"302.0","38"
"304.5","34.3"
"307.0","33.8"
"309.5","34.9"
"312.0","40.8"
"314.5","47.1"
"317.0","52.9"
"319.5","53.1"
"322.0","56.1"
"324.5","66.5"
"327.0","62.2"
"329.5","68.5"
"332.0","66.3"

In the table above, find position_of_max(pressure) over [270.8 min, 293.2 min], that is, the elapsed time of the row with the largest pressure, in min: 282.0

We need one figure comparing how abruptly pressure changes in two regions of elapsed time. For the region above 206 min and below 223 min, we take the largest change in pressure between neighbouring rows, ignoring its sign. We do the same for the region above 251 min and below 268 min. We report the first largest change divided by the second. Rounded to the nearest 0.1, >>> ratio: 1.2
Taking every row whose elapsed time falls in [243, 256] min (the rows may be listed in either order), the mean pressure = 66.9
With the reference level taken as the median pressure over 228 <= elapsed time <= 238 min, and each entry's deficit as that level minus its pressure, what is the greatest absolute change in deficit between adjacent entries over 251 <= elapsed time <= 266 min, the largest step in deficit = 4.7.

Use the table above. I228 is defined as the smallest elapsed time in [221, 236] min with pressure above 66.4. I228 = 222.0 min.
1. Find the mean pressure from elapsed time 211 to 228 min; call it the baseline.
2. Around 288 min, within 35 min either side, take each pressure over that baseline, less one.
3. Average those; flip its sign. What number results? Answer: 0.184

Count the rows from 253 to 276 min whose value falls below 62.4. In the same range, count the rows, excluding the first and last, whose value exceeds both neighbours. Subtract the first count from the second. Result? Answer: 2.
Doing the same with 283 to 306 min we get -8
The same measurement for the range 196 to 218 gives 3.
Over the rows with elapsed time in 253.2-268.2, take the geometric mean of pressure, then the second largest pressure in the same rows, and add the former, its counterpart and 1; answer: 135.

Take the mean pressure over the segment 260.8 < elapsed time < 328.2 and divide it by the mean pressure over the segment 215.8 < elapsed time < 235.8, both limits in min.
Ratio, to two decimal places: 0.82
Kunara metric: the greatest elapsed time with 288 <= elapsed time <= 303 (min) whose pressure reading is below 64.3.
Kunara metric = 302.0 min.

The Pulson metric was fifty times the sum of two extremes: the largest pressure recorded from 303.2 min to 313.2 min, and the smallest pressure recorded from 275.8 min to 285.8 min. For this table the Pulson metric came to 5210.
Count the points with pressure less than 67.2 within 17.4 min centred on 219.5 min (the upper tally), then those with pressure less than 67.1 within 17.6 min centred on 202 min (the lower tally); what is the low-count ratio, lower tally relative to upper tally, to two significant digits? 3.0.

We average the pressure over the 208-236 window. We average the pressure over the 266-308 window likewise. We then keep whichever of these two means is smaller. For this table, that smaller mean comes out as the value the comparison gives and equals 56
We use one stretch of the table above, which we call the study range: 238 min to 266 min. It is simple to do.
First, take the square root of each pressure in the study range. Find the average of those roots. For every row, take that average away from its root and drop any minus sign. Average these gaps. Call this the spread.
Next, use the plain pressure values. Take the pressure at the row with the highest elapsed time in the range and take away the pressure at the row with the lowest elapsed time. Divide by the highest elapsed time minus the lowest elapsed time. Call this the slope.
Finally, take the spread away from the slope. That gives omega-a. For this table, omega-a -0.13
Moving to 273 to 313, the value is -1.35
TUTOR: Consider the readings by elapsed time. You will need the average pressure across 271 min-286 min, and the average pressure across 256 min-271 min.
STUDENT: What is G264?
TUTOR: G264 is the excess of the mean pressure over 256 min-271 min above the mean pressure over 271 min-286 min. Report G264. 1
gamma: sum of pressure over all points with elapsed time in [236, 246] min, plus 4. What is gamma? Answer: 269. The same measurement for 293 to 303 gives 189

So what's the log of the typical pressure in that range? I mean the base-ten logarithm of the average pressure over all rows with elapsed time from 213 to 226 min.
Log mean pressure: 1.84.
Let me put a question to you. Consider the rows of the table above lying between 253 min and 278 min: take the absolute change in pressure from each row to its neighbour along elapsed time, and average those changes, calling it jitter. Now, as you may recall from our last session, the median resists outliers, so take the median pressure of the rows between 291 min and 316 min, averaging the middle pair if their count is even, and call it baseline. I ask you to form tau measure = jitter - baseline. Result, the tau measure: -39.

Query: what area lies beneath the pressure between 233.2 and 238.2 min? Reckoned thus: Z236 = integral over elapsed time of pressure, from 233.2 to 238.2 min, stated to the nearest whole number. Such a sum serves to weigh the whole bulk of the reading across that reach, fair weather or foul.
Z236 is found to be 335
